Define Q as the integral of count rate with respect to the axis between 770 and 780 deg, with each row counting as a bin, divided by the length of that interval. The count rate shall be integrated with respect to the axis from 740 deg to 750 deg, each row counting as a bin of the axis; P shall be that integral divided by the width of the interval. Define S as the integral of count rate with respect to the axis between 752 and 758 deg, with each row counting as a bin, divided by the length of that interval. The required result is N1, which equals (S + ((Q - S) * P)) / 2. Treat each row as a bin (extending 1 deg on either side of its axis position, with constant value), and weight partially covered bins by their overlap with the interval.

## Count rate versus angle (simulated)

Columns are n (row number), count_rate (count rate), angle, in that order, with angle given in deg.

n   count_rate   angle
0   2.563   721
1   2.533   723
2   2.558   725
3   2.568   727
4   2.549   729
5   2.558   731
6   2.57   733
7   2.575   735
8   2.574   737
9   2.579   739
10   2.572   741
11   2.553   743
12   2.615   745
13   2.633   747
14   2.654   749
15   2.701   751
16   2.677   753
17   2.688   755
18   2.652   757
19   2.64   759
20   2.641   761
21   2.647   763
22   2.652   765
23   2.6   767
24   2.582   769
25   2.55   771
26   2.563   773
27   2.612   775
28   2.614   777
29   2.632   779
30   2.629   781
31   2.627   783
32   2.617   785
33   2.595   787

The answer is 1.23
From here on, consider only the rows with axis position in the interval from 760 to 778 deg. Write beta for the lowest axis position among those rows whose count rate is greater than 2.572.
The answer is 761 deg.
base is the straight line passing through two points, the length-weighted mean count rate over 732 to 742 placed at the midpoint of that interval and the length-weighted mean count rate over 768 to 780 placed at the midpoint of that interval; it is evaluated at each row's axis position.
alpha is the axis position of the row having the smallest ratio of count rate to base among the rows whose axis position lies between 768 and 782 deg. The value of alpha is 771 deg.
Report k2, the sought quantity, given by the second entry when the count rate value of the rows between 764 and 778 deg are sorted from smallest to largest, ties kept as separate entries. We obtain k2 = 2.563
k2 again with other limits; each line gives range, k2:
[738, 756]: 2.572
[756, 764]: 2.641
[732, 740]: 2.574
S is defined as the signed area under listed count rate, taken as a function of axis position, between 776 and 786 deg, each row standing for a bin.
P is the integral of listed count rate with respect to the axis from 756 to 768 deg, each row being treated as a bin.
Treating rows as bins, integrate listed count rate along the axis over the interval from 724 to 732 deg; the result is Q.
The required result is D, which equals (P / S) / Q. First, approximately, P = 32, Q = 20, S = 26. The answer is 0.06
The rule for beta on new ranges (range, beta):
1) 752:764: 753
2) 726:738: 735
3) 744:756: 745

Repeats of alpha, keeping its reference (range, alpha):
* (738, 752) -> 743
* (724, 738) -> 729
